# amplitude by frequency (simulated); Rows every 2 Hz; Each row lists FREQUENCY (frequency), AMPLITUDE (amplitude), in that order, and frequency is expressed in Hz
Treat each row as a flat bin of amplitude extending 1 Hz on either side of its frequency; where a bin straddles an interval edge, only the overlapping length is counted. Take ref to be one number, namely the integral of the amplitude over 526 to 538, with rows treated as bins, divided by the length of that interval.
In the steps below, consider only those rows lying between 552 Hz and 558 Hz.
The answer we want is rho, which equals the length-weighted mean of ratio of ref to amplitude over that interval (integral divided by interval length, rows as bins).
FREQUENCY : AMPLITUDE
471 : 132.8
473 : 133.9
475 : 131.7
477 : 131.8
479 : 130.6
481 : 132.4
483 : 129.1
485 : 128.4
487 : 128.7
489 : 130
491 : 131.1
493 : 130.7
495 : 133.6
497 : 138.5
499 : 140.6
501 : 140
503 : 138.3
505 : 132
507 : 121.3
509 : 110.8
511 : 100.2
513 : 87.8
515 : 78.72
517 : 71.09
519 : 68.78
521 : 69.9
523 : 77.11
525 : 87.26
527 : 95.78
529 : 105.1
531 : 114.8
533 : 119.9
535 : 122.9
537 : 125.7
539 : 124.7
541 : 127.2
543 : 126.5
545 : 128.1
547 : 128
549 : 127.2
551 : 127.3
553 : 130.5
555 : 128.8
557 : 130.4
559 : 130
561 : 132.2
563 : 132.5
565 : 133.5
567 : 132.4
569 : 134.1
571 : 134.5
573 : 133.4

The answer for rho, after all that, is 0.88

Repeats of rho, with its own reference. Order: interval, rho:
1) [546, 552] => 0.89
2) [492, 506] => 0.84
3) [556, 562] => 0.87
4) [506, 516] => 1.17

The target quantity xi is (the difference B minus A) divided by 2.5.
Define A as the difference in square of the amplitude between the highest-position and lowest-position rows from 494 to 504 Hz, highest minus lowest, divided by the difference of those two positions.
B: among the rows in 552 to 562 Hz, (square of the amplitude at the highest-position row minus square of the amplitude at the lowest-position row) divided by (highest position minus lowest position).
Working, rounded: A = 160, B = 56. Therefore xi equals -42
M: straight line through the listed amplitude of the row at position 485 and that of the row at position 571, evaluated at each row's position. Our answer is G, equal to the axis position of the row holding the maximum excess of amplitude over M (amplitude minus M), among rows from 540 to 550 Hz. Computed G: 545 Hz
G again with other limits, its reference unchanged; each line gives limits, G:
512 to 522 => 513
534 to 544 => 541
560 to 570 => 569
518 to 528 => 527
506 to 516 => 507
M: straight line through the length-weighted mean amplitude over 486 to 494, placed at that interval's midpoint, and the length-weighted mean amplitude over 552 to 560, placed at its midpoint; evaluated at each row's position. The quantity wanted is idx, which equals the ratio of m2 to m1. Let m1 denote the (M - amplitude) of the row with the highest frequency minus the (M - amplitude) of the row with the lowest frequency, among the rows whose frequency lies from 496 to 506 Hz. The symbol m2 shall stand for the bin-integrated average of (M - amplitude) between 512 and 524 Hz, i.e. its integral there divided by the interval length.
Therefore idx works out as 8.4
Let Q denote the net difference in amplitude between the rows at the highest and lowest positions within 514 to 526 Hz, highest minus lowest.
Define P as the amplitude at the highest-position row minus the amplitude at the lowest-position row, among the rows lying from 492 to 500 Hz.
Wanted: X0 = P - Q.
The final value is 1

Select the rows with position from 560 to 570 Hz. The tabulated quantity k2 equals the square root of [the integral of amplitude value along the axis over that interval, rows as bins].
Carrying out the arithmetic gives 36.5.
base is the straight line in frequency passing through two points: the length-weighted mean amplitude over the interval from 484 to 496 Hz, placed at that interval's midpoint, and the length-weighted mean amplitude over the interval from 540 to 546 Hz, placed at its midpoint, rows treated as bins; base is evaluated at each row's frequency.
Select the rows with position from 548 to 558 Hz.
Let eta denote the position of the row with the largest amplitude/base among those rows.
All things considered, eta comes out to 557 Hz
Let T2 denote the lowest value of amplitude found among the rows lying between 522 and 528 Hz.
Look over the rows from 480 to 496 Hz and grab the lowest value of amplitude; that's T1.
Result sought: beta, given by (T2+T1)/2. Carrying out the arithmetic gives 103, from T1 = 128.4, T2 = 77.11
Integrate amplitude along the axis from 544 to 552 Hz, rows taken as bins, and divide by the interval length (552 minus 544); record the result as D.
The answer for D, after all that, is 128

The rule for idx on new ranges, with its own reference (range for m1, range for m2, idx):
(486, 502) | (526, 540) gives -1.3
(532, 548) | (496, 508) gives 0.6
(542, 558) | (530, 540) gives -2.1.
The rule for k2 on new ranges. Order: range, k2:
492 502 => 37.0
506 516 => 31.6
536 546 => 35.6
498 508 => 36.7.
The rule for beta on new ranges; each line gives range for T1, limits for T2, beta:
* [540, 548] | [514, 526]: 98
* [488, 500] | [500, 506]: 131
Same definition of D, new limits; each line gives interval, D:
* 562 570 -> 133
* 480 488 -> 130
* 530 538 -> 121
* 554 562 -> 130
